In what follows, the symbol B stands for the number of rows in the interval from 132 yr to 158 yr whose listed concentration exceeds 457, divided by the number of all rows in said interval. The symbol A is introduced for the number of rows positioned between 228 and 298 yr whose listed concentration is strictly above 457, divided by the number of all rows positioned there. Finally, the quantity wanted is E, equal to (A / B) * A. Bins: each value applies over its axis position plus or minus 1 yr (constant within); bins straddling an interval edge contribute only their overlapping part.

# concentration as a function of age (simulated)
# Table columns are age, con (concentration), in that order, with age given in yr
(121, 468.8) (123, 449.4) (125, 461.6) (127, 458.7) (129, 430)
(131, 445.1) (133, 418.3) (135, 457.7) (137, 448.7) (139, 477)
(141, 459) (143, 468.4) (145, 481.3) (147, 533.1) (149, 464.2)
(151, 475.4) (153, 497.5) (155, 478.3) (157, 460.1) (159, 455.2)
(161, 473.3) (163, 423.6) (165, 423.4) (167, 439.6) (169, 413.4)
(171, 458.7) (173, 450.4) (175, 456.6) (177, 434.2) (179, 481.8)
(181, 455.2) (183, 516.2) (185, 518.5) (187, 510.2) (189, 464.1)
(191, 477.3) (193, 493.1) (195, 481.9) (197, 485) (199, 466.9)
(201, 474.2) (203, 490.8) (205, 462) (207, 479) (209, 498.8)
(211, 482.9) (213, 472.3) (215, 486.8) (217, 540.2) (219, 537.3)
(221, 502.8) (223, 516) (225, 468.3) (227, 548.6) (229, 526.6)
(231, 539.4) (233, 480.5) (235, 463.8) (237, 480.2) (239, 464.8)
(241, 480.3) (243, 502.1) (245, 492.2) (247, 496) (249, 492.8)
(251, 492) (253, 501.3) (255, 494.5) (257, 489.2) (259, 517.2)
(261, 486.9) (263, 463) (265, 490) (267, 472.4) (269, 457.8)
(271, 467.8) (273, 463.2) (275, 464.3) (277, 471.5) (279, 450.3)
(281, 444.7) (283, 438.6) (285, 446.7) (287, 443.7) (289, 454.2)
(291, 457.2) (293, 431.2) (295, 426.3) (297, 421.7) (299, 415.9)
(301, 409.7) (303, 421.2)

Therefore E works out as 0.7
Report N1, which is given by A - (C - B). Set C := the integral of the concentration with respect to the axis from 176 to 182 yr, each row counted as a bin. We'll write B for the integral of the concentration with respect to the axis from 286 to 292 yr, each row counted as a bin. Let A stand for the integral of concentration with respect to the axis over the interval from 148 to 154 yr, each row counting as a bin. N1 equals 2842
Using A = 2874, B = 2710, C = 2742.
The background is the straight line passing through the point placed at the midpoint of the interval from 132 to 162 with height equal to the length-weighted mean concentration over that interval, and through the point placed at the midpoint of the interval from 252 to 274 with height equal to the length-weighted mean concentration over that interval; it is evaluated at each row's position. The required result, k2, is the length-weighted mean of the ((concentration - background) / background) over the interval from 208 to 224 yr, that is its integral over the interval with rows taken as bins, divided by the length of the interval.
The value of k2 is 0.06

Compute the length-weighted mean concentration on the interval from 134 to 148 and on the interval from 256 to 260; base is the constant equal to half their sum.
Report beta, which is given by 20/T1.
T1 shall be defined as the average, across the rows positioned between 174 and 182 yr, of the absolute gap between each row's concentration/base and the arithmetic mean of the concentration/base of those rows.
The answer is 787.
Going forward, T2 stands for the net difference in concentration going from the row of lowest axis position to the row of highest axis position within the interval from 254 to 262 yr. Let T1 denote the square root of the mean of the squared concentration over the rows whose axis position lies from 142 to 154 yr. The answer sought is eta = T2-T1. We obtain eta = -495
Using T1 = 487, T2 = -8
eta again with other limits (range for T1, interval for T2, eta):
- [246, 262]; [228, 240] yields -558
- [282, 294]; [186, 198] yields -471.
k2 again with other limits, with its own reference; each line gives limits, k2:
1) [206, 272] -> 0.03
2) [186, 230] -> 0.04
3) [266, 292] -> -0.06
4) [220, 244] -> 0.04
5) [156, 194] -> -0.02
